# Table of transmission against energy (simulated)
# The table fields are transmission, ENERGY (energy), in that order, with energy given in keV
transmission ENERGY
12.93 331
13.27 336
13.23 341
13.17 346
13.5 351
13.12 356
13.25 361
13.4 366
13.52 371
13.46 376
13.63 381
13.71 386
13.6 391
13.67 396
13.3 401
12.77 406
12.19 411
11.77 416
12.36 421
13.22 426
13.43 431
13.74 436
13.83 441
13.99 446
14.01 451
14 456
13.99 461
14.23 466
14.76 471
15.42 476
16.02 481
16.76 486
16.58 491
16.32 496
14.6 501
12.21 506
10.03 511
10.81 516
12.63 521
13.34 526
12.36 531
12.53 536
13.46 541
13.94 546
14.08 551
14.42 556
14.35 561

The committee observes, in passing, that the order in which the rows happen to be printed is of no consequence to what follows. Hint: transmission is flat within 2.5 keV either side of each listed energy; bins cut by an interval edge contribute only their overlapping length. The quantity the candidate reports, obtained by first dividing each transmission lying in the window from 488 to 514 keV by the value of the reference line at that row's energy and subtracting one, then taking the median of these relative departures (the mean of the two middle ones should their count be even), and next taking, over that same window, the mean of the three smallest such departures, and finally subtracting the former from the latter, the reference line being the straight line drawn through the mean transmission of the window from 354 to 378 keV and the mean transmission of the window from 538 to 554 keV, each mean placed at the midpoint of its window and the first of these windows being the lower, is -0.170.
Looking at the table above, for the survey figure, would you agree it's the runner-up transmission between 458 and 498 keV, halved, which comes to 8.29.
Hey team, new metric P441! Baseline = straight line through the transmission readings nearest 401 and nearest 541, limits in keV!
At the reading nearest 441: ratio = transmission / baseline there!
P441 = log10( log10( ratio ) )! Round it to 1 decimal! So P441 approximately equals -1.8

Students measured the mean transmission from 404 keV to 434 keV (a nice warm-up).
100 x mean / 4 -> 316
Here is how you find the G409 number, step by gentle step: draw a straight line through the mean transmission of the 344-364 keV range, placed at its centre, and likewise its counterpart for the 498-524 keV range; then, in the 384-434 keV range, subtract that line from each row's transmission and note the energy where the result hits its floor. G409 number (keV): 416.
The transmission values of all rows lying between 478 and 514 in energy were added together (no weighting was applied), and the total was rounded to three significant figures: 103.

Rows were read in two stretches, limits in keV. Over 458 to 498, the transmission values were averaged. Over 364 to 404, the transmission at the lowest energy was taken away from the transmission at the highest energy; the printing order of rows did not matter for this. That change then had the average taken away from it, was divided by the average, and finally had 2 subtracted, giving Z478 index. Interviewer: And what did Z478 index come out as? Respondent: -3.01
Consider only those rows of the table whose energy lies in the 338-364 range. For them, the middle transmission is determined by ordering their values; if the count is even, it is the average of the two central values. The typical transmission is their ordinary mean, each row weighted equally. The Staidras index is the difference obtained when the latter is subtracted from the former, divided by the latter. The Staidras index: -0.002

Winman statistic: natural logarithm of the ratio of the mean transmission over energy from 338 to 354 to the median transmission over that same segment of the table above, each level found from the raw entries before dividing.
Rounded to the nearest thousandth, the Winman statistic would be 0.005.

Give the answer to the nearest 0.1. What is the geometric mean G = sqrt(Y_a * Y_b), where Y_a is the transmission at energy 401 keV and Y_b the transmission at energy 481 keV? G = 14.6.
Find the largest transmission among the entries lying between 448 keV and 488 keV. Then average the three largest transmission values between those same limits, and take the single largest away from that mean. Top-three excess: -0.69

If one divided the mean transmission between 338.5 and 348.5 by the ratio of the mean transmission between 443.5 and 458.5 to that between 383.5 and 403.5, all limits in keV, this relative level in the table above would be 12.8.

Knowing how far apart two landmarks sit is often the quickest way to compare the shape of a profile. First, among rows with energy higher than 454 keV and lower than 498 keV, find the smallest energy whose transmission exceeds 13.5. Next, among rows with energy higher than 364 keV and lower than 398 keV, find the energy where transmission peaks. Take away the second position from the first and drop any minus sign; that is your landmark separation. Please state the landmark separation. 70 keV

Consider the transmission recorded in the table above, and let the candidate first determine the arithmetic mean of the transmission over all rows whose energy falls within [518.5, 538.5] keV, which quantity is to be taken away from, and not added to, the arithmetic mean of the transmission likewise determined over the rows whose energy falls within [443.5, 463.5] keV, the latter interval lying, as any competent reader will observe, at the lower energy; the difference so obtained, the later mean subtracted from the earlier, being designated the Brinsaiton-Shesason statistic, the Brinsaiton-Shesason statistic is 1.3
